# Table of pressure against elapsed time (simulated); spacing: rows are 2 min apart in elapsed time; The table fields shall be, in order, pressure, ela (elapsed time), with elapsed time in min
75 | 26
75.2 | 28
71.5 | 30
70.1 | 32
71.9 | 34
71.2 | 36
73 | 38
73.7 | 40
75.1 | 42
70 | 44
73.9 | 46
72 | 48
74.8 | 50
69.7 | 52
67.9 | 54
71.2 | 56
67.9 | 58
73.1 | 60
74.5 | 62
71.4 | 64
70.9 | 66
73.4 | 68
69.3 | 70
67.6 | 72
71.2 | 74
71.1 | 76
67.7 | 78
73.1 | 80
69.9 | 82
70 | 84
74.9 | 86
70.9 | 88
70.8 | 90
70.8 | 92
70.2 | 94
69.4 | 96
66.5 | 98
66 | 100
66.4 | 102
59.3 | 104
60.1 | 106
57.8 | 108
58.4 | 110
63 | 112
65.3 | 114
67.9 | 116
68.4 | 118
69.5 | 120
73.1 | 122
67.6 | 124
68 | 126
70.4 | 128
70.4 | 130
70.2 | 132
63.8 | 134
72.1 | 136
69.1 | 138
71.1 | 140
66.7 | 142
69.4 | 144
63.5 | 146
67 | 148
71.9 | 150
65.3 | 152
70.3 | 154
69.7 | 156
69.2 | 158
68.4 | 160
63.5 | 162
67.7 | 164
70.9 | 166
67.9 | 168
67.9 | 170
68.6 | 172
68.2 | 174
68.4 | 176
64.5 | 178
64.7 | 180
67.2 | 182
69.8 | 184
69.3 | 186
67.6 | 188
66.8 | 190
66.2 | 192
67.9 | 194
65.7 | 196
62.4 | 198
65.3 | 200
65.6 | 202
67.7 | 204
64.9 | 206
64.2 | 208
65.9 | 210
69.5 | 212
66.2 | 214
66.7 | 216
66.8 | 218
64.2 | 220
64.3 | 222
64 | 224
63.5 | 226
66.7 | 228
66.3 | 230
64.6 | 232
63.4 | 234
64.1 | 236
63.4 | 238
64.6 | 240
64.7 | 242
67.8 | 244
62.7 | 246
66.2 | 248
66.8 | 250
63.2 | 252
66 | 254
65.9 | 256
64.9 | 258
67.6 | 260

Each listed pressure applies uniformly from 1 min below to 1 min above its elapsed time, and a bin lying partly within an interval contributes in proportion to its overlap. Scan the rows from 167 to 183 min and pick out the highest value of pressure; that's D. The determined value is 68.6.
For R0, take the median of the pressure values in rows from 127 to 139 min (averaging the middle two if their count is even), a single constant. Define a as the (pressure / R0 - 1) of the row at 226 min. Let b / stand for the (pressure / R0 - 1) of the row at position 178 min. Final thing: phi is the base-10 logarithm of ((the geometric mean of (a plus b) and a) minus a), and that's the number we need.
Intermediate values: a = -0.10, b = -0.083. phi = -0.6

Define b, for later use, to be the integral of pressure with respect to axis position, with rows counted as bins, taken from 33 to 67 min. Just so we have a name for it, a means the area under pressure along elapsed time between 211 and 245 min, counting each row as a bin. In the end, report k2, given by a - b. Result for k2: -223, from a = 2222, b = 2444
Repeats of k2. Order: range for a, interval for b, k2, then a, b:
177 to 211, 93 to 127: 18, 2251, 2234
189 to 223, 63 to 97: -165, 2241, 2405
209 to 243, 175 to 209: -39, 2218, 2256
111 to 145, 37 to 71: -112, 2332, 2444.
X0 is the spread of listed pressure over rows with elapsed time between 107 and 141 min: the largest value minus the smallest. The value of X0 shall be 15.3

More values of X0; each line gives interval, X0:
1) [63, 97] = 7.3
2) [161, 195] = 7.4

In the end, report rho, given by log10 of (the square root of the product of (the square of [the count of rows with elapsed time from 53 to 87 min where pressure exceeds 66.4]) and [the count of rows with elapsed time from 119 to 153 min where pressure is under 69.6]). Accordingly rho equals 1.73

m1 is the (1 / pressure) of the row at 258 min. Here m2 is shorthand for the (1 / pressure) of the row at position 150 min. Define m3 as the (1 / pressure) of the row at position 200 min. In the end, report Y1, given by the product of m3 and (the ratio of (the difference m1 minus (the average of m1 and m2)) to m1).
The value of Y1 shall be 0.0007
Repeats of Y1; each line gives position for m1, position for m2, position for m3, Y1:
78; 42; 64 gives 0.0007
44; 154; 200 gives 0.0000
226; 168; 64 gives 0.0005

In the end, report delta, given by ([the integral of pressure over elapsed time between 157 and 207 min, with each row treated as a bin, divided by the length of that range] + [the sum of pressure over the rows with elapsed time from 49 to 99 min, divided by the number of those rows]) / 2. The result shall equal 68.9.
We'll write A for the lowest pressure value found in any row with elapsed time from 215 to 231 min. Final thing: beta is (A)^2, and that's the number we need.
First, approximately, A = 63.5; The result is 4032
